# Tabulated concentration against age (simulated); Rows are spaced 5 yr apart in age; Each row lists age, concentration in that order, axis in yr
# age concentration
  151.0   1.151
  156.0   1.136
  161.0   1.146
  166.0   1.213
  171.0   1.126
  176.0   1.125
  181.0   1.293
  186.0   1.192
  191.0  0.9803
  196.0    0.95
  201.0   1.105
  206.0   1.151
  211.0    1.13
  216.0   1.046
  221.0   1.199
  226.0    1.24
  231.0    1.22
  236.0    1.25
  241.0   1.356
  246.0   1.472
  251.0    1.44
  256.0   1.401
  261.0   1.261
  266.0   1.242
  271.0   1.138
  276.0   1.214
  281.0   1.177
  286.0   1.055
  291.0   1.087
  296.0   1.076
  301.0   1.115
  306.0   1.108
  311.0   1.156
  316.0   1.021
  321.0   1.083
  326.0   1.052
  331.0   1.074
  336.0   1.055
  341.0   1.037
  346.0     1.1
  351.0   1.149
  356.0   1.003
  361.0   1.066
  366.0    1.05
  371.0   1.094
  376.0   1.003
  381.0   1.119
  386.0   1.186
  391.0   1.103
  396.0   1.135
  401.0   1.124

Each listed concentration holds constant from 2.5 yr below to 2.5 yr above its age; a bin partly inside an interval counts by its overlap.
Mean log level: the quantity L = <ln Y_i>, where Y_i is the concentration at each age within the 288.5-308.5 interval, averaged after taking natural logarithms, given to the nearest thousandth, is 0.092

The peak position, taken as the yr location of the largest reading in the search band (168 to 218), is 181.0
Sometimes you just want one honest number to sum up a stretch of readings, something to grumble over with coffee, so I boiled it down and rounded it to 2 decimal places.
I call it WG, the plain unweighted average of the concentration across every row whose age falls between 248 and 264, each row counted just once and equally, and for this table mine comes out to 1.37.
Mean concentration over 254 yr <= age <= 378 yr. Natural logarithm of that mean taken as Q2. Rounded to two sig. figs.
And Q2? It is 0.11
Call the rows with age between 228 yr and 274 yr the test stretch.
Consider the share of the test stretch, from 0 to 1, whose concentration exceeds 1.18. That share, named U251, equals 0.89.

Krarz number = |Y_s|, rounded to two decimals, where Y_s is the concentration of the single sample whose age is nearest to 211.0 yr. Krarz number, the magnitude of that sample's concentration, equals 1.13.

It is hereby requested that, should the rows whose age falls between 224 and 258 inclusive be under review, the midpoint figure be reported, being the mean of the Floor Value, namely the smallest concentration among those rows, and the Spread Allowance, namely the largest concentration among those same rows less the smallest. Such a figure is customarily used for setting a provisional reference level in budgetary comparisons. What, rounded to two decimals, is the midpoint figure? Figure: 0.74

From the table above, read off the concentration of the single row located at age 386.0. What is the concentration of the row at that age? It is 1.186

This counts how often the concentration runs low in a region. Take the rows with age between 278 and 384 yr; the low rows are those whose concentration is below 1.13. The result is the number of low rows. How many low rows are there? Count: 18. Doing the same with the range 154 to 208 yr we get 5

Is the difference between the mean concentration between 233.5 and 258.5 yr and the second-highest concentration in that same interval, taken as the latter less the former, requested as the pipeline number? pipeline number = 0.056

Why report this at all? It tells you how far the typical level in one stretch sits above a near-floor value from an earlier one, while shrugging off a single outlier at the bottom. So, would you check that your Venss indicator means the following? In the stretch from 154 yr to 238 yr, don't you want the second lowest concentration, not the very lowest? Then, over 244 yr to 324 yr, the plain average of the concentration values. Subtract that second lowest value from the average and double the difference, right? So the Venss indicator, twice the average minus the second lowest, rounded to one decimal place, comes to 0.4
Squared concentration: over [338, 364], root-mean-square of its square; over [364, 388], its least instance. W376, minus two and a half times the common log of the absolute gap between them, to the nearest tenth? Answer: 2.1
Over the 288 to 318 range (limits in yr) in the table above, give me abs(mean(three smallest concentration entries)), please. 1.06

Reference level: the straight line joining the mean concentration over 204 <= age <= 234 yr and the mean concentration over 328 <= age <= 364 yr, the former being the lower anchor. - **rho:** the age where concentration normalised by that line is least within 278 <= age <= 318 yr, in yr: 316.0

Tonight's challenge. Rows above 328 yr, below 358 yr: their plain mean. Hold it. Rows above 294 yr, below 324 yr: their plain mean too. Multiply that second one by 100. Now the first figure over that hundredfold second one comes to 0.0098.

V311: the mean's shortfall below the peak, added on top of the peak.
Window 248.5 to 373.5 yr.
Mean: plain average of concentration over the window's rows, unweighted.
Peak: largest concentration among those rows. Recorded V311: 1.75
